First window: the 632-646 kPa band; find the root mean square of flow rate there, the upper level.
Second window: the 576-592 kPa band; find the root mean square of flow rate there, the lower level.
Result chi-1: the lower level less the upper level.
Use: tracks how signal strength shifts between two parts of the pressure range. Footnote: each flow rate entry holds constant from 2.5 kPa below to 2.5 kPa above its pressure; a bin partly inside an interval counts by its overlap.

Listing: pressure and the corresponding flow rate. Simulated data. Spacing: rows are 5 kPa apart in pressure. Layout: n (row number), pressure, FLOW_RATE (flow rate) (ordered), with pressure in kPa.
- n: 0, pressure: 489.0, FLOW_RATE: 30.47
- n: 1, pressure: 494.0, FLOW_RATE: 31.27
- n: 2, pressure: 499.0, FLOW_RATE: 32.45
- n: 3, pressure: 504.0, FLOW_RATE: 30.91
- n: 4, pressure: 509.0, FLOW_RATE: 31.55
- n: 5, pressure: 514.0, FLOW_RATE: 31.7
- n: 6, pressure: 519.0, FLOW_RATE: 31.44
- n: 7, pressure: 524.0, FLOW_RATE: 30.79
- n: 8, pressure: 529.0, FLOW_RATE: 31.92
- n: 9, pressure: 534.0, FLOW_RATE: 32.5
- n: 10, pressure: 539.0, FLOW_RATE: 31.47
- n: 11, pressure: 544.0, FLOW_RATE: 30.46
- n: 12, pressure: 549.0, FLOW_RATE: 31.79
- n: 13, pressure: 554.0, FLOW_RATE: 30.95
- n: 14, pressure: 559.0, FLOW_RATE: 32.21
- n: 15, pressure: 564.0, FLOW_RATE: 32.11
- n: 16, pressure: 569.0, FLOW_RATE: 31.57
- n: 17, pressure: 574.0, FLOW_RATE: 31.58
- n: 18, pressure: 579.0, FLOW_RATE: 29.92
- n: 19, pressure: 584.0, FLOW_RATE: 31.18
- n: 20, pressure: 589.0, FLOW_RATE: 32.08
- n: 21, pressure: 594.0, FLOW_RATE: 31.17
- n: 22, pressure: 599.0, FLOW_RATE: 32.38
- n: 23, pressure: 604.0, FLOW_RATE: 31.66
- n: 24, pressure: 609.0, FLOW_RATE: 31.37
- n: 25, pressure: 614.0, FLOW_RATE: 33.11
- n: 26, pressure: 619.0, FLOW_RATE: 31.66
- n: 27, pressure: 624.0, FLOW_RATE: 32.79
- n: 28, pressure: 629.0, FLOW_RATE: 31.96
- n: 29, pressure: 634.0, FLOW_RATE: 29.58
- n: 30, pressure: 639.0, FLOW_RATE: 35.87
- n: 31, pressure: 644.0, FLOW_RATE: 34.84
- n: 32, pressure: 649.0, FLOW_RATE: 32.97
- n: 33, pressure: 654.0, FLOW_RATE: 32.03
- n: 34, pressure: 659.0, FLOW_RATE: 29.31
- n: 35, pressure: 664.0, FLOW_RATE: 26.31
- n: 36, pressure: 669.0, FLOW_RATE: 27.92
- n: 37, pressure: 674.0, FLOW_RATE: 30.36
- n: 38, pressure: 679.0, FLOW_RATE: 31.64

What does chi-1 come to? -2.5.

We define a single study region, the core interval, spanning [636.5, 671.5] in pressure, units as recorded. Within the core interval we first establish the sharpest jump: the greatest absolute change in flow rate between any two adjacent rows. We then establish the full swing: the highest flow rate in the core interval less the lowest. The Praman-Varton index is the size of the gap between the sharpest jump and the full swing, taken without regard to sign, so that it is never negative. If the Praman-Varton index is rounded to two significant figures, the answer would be 6.6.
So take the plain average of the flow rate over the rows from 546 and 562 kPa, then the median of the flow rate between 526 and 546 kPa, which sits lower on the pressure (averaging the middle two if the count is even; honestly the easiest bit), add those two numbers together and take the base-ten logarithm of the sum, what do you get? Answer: 1.80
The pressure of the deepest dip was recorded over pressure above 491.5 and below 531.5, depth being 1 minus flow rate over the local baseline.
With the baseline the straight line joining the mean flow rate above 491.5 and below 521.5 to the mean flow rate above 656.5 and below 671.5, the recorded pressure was 504.0 kPa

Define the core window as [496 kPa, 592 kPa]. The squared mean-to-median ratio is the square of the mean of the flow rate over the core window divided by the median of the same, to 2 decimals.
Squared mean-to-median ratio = 1.00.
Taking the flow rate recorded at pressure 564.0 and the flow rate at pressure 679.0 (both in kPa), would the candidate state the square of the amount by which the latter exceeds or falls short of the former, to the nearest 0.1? 0.2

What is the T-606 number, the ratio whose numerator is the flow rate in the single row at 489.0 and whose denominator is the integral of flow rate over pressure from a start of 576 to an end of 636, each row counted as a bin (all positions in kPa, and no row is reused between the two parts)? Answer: 0.016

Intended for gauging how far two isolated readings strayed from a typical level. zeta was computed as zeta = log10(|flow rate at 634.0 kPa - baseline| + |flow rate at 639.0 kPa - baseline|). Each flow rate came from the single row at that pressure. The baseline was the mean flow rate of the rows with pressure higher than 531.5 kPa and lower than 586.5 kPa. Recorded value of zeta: 0.80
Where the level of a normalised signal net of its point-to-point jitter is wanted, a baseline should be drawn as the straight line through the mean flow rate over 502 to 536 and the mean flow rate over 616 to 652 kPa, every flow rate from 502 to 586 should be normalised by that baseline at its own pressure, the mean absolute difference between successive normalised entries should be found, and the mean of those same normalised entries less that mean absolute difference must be 0.963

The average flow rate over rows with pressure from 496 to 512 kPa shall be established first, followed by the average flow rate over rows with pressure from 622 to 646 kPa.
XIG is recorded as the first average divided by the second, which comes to 0.96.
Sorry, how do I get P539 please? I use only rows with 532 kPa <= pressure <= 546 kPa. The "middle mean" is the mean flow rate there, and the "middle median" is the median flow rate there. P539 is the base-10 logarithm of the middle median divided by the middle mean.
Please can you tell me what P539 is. -0.0001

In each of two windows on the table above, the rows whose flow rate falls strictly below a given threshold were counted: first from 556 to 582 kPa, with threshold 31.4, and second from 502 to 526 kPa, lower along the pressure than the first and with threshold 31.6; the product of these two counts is 4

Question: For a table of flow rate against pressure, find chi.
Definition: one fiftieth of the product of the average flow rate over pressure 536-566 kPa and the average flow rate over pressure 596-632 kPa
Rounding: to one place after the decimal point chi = 20.2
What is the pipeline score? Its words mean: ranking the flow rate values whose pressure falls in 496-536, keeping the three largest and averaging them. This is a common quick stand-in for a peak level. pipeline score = 32.3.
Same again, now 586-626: 32.8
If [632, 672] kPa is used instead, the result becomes 34.6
